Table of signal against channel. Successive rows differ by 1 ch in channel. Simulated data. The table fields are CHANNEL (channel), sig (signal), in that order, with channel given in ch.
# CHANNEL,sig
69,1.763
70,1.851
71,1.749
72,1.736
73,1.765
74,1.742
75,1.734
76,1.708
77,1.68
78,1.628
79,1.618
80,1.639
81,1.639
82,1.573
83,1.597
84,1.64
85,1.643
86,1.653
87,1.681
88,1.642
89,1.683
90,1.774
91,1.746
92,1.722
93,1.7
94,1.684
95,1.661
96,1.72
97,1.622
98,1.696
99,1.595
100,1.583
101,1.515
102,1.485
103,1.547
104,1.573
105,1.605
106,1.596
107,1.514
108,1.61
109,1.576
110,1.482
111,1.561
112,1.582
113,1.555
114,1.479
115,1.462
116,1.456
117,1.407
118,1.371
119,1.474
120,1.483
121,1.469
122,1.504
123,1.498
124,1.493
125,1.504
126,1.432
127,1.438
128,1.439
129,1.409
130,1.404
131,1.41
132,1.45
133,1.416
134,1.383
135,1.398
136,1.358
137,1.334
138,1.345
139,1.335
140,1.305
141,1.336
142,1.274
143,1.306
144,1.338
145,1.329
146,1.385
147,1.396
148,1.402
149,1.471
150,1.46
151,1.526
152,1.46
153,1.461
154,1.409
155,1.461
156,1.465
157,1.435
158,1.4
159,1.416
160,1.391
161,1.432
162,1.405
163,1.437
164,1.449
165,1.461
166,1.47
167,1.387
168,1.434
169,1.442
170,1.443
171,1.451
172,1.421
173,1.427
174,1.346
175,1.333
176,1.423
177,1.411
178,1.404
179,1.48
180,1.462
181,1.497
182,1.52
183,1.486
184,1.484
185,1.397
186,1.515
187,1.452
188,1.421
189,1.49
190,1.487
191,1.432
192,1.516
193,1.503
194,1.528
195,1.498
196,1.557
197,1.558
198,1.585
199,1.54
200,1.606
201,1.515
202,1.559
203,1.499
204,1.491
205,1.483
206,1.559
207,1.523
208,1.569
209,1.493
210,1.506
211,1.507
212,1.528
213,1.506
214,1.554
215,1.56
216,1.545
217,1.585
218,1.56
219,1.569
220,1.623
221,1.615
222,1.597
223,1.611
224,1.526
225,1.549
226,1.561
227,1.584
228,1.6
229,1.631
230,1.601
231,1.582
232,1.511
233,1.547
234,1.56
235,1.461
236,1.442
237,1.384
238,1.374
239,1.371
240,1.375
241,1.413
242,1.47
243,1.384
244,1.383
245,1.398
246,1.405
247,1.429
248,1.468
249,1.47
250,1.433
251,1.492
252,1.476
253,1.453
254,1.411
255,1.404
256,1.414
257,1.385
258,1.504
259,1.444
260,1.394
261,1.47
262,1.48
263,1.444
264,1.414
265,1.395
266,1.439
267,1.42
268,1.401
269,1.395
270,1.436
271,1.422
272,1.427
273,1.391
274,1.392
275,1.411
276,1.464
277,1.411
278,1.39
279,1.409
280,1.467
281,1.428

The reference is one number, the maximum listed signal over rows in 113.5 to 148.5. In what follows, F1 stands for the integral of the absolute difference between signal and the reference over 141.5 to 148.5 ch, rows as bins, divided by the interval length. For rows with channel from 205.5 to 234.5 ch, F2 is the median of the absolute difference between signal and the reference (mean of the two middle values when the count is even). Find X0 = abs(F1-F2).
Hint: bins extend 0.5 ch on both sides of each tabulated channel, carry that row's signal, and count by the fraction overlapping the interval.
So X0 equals 0.10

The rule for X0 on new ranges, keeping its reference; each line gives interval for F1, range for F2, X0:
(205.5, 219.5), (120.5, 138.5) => 0.04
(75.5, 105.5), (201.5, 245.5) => 0.08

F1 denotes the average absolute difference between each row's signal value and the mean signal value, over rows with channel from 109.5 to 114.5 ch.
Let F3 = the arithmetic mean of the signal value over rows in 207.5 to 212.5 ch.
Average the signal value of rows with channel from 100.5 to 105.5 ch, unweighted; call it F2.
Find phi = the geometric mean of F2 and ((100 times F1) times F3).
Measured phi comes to 3.11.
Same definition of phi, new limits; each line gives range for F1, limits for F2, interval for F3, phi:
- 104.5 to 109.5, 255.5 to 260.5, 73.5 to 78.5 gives 2.61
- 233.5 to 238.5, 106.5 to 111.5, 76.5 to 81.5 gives 3.67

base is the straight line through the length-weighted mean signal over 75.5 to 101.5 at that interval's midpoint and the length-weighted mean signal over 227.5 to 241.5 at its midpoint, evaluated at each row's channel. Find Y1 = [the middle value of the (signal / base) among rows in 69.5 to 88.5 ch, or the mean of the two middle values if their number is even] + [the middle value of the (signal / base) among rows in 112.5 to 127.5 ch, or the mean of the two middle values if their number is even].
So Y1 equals 1.91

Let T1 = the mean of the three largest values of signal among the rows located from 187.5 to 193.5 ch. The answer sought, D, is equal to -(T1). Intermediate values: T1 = 1.50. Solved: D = -1.50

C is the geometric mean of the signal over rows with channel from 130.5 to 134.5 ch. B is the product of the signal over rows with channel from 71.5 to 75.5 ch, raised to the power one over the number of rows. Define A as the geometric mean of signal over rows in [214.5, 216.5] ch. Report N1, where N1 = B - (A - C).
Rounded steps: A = 1.55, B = 1.74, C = 1.41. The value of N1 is 1.61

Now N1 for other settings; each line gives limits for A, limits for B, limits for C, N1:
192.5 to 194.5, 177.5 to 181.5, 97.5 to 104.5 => 1.51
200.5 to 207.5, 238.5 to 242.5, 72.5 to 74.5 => 1.64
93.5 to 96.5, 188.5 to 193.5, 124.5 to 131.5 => 1.23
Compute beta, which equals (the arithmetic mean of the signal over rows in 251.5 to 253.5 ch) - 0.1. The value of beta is 1.36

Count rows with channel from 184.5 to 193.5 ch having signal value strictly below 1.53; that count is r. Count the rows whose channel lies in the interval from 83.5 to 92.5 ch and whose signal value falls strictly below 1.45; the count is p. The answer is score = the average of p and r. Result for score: 4.5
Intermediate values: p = 0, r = 9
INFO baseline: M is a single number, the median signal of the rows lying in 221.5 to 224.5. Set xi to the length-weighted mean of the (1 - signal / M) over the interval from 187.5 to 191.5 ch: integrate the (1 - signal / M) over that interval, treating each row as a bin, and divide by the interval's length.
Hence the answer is 0.09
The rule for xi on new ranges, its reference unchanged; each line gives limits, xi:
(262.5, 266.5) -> 0.11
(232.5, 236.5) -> 0.06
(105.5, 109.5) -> 0.01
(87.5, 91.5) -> -0.07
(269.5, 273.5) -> 0.11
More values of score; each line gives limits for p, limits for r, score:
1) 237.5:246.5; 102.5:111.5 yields 5.0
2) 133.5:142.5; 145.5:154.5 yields 9.0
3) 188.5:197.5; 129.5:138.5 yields 5.0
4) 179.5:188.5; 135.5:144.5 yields 5.5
